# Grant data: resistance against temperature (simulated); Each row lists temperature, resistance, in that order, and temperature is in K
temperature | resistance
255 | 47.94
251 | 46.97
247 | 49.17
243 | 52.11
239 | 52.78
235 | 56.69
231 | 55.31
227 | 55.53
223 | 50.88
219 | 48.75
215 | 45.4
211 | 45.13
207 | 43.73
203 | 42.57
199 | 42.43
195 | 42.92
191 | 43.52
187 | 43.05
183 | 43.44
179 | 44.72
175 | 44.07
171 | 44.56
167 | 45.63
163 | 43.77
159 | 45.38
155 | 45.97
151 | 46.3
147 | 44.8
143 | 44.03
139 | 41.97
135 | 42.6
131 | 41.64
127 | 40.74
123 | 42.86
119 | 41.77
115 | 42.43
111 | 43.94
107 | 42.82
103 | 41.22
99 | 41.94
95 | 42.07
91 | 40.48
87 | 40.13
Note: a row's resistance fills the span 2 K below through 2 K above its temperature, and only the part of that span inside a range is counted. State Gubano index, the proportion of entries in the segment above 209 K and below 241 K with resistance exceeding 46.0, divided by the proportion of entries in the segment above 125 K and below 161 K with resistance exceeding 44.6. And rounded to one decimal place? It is 1.7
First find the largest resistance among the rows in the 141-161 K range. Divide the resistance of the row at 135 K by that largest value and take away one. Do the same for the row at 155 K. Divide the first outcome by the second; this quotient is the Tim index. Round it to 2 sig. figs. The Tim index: 11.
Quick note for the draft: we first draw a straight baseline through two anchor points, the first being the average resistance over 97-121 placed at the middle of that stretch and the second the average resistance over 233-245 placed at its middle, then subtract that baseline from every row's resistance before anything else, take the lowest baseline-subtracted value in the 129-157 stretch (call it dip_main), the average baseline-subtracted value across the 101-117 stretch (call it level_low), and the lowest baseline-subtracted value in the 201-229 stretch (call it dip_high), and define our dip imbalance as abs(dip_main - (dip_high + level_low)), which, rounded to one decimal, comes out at 4.8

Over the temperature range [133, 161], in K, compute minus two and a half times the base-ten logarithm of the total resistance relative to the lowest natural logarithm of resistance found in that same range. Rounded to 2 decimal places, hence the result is -4.80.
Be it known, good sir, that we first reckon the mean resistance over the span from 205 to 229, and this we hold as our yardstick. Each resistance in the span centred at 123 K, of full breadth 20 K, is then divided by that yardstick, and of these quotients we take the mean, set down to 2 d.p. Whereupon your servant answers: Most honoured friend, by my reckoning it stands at 0.87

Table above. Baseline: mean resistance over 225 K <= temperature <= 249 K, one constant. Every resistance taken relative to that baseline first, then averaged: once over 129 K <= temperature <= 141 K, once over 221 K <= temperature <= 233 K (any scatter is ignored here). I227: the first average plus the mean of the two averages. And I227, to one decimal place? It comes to -17.1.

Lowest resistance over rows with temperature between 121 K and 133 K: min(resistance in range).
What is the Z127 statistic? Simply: 40.74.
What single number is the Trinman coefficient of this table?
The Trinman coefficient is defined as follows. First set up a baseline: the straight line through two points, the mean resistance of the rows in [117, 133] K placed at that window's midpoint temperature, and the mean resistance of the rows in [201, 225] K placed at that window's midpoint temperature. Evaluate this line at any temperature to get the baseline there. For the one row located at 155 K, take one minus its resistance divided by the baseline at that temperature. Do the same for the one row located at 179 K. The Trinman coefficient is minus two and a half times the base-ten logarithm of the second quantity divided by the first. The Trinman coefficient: 2.4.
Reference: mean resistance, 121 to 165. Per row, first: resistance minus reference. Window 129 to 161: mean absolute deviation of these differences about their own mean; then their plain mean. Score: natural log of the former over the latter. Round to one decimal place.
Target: 1.2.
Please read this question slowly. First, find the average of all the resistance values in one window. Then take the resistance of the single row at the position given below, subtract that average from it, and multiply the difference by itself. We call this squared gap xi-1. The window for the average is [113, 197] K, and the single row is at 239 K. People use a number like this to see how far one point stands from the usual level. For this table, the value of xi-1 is 84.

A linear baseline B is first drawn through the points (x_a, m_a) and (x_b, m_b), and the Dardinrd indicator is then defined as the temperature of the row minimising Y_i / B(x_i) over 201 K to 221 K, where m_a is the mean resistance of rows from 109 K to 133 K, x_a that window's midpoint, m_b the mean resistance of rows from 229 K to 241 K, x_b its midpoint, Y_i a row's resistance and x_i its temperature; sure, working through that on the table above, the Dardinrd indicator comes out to 203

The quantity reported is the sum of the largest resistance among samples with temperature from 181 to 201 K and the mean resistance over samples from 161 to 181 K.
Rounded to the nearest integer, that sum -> 88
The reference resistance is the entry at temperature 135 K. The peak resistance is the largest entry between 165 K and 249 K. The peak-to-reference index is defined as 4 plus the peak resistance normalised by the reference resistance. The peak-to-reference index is 5.33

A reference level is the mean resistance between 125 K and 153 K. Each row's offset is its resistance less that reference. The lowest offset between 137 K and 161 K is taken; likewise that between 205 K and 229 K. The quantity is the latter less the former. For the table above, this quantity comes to 2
